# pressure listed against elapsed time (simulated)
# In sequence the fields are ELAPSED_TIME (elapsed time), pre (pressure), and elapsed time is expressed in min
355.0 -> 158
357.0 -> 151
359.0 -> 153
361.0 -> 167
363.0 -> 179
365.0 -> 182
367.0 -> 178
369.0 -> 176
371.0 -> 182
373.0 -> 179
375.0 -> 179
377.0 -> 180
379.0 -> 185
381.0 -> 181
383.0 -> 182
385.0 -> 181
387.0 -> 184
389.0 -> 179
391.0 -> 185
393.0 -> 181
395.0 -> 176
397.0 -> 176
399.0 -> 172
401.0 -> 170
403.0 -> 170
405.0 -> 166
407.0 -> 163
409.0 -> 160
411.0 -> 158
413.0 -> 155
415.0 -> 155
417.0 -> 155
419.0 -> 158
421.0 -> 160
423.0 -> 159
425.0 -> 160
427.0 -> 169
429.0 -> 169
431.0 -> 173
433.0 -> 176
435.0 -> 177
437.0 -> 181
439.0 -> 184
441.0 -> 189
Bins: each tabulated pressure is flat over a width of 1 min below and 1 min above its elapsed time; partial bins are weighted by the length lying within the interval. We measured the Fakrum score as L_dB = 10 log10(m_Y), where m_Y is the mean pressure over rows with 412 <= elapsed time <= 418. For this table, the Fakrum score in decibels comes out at 21.9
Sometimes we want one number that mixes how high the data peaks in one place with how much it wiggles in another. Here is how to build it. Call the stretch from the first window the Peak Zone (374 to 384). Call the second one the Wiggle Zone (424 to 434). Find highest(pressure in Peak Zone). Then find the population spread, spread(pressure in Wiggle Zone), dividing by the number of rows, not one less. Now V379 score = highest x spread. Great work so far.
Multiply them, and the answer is 997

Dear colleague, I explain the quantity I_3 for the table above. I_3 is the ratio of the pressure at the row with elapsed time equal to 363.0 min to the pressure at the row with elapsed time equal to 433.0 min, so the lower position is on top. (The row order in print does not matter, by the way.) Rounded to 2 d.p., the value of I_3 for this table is 1.02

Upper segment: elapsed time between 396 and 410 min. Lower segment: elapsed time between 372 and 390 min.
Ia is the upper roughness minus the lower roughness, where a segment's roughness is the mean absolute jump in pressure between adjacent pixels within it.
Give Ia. 0.2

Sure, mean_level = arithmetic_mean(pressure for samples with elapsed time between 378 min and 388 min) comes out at 183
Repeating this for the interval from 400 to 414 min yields 163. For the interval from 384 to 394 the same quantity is 182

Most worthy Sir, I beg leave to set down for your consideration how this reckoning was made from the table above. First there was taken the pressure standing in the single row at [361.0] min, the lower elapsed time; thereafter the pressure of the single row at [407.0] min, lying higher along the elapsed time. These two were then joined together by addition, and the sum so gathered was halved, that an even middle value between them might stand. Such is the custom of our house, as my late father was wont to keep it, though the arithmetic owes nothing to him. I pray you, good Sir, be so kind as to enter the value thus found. 165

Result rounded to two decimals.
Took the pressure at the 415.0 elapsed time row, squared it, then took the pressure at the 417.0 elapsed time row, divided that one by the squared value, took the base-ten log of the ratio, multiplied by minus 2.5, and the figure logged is 5.48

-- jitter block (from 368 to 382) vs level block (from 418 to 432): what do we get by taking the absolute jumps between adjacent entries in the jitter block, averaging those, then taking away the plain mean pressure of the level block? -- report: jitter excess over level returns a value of -161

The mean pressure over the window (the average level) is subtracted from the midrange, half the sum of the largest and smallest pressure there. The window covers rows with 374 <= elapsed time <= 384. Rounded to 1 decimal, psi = 0.6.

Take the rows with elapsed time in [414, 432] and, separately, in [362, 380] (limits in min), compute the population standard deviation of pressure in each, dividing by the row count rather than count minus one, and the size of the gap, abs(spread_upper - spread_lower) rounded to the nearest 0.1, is 3.7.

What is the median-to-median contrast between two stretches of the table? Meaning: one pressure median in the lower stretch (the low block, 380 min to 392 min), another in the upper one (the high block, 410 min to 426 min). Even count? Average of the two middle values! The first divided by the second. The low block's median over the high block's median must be 1.15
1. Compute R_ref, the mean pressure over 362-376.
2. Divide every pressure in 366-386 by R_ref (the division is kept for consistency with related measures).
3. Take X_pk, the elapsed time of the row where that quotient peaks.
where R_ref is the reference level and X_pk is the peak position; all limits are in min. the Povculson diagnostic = 379.0 min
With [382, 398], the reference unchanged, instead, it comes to 391.0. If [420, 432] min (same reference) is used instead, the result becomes 431.0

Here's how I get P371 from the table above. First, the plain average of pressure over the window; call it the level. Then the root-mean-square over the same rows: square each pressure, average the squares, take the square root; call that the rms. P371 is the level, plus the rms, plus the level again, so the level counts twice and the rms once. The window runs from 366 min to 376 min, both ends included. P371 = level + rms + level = 536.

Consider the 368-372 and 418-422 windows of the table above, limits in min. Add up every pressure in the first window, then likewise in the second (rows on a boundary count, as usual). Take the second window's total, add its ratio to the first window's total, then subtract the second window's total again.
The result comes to 0.89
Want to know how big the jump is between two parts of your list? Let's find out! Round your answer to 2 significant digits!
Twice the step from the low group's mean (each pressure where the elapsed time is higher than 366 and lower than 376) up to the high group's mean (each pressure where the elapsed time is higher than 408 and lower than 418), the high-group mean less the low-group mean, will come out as -44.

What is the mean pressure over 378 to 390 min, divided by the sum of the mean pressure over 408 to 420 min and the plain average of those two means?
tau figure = 0.56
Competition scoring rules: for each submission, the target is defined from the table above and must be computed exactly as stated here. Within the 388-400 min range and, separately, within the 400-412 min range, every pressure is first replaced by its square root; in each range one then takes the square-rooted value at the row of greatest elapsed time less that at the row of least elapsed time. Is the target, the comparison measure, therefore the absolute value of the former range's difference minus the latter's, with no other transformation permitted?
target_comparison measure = 0.20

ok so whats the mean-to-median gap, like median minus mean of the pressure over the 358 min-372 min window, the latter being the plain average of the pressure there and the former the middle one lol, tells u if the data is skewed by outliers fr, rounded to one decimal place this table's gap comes 4.1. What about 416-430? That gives -1.4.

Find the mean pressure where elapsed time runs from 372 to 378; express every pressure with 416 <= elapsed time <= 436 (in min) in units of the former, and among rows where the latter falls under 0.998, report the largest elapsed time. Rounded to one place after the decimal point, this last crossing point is 435.0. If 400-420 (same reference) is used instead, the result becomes 419.0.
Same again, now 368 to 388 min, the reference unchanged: 369.0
